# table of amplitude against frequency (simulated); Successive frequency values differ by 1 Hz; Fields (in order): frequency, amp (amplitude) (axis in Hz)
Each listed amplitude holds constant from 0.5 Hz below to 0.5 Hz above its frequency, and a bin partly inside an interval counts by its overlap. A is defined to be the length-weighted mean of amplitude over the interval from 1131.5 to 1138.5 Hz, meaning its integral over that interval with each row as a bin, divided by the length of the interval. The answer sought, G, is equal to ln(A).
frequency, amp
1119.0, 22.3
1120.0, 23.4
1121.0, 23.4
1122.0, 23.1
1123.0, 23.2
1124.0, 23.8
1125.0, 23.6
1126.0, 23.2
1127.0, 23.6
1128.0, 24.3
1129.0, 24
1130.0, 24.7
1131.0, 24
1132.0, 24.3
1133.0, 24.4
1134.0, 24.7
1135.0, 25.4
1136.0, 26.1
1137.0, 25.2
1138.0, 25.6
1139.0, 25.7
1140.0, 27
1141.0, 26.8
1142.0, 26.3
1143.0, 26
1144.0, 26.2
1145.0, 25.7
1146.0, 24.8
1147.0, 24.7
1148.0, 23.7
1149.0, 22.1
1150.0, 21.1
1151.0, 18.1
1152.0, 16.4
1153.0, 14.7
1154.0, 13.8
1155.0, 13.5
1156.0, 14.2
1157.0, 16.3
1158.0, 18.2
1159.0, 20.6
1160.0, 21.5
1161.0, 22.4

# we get 3.22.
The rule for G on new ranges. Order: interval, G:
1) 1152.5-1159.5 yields 2.77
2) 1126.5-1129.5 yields 3.18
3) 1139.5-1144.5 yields 3.28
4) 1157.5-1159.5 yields 2.97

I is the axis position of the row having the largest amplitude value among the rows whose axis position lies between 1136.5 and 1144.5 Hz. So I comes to 1140.0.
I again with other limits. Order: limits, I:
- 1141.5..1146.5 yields 1142.0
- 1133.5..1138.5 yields 1136.0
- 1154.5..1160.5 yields 1160.0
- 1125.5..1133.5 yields 1130.0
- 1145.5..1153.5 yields 1146.0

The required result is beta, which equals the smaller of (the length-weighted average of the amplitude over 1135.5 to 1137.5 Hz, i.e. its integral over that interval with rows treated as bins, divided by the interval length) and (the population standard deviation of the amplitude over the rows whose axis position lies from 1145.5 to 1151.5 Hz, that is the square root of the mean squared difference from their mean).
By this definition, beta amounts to 2.35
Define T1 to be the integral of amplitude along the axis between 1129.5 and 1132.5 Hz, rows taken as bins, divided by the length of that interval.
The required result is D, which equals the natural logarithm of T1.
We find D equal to 3.19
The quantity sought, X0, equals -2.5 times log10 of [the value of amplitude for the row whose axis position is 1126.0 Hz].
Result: -3.41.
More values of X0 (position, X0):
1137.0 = -3.50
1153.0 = -2.92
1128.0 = -3.46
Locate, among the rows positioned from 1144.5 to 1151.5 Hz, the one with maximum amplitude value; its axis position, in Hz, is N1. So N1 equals 1145.0 Hz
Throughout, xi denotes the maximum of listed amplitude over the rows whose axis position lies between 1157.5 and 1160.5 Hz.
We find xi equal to 21.5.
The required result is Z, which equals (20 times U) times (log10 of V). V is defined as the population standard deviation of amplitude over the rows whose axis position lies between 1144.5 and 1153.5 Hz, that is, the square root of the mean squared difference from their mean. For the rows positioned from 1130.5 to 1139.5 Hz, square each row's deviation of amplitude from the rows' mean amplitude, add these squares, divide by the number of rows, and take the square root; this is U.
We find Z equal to 8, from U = 0.7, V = 3.8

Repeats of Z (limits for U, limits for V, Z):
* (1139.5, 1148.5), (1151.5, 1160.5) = 9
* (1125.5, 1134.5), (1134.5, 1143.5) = -2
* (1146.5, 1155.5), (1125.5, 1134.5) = -27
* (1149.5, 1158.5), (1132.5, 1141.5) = -4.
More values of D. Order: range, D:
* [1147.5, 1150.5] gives 3.10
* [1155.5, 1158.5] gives 2.79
